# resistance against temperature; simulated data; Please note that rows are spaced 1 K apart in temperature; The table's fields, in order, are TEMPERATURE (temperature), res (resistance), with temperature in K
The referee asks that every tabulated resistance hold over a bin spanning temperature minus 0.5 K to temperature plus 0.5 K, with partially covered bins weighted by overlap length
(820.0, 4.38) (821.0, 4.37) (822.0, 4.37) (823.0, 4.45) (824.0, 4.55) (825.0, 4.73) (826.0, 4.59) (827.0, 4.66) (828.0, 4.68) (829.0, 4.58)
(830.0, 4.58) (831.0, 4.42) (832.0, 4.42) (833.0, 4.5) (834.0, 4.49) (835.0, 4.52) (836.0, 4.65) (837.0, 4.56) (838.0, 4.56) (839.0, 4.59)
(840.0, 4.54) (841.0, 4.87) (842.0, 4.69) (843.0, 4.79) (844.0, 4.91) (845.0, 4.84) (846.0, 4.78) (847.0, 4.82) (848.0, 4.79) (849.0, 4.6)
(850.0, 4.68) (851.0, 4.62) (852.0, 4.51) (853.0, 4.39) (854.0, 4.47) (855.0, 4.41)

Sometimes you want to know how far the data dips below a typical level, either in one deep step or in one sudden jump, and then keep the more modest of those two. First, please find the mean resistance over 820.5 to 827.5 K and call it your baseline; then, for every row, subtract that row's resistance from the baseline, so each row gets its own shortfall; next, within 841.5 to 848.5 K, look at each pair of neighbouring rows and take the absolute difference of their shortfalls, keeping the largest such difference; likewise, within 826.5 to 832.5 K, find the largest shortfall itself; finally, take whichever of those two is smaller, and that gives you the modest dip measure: 0.111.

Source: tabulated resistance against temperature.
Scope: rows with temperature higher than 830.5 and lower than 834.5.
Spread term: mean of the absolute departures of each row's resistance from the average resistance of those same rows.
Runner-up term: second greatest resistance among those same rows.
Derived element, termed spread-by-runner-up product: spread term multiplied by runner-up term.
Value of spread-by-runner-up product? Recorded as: 0.17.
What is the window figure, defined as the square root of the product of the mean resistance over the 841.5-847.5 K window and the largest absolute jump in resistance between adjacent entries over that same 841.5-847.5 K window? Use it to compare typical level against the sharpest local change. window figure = 0.76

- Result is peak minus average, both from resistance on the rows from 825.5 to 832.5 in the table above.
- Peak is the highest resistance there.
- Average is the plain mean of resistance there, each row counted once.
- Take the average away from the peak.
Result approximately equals 0.119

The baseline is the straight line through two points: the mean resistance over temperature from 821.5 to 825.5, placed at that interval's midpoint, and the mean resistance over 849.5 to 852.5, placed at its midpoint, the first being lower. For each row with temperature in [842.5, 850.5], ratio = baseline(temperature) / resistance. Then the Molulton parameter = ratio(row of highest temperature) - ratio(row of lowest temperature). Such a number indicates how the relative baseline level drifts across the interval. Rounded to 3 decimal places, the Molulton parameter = 0.027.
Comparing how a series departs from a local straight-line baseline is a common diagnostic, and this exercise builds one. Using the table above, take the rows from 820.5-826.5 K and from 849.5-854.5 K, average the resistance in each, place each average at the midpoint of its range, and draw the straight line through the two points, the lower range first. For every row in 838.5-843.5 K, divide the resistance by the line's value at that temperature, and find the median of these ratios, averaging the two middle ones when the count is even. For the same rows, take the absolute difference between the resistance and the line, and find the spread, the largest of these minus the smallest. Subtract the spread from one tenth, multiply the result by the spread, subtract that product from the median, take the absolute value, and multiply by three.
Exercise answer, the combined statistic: 3.34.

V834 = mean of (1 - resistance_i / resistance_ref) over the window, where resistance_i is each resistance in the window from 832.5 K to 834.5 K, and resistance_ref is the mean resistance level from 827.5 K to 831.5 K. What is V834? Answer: 0.02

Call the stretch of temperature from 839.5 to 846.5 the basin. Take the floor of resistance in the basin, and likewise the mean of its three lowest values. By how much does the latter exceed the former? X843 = 0.13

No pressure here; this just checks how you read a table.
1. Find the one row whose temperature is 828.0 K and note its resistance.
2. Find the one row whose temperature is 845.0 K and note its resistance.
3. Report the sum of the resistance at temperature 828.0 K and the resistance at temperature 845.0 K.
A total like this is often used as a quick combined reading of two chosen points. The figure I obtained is 9.52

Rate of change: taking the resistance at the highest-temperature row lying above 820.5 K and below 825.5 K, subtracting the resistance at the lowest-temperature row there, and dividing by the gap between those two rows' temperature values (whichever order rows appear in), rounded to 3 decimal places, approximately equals 0.090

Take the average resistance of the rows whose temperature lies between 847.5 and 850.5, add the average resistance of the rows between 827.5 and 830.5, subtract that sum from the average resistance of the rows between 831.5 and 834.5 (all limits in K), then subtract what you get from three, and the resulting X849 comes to 7.83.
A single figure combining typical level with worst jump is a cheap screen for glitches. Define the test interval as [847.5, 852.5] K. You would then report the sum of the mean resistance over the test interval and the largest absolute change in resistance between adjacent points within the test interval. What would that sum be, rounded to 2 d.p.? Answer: 4.83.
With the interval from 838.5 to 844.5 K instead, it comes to 5.06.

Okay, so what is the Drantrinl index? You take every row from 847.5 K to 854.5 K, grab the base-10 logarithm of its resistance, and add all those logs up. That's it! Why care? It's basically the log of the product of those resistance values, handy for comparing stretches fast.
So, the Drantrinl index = 4.62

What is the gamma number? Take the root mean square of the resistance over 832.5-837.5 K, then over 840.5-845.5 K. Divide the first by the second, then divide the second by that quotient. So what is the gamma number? 5.11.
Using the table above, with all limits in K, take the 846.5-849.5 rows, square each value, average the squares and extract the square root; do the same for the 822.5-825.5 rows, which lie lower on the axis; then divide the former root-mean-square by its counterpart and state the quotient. 1.03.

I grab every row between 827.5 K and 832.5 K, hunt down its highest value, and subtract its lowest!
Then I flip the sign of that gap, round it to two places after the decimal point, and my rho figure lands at -0.26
